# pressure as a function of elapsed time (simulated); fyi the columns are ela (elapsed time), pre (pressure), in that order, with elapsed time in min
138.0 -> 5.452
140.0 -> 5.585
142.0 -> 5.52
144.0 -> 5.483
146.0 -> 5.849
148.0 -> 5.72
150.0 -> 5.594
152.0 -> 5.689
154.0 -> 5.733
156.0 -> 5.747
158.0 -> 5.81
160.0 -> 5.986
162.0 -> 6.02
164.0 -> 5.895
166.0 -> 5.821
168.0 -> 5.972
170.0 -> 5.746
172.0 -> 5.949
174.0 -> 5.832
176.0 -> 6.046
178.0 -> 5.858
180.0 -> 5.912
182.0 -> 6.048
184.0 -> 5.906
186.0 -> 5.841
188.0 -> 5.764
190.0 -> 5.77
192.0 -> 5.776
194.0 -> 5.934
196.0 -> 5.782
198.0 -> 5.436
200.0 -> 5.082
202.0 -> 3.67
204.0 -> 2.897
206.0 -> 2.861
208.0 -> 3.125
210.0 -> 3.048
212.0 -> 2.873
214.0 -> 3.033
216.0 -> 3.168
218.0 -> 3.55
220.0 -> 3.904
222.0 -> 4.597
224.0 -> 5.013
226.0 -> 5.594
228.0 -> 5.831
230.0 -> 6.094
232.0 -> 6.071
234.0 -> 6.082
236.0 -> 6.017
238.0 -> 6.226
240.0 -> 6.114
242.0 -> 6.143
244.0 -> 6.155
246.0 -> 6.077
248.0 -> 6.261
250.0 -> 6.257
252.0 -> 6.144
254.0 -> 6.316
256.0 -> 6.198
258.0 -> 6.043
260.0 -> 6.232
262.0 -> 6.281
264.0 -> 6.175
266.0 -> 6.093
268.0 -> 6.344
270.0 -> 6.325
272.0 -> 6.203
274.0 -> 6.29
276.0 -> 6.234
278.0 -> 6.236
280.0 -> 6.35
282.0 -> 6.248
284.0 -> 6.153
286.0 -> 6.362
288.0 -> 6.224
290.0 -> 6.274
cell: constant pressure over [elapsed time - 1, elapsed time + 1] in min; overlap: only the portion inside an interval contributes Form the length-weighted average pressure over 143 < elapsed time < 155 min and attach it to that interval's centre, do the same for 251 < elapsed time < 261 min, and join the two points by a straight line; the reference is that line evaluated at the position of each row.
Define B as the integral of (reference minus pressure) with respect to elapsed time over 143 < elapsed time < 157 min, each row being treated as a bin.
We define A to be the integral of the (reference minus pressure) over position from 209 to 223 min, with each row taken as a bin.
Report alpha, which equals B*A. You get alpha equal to -3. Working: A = 36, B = 0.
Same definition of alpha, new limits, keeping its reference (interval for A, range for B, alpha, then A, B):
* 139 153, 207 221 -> 16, 0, 38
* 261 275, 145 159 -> 0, 0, -1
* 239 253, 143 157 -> 0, 0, 0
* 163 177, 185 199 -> -3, -2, 2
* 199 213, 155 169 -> -78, 36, -2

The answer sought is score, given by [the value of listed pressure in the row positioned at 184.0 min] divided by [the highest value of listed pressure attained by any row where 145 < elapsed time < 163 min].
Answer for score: 0.98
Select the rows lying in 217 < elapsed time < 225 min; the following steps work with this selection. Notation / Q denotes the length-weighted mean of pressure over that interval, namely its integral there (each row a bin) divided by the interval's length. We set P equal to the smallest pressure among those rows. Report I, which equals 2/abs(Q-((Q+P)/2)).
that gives 6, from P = 3.55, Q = 4.3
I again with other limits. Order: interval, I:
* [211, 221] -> 9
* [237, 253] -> 42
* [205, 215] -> 31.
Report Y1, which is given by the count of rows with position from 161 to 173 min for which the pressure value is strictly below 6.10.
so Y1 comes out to 6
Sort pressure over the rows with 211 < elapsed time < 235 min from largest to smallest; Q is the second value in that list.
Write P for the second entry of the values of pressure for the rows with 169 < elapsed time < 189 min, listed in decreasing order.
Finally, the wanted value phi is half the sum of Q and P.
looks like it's 6.06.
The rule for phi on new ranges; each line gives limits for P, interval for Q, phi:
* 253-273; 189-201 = 6.05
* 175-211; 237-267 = 6.16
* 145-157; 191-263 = 6.01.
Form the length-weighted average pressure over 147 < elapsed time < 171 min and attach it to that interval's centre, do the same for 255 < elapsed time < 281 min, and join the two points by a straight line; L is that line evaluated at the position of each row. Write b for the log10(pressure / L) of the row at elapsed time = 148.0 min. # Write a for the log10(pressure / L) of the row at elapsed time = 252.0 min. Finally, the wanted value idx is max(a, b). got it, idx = -0.002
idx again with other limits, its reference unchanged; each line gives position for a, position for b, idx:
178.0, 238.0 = 0.008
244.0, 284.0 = 0.001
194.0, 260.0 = 0.002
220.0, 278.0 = -0.002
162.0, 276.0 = 0.014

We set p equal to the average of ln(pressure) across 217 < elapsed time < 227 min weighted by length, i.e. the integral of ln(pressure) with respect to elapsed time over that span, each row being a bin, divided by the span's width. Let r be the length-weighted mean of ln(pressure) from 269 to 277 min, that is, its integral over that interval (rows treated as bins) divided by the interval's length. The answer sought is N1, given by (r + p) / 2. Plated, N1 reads 1.67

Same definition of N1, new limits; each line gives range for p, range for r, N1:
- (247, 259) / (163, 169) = 1.80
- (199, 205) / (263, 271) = 1.58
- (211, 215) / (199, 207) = 1.17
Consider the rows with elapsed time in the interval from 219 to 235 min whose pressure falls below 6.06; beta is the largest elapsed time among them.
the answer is 228.0 min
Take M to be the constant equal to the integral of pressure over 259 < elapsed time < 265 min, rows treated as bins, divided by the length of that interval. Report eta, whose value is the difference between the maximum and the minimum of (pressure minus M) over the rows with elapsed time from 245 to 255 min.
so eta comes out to 0.24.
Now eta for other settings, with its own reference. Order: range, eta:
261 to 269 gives 0.25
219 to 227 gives 1.69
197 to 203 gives 1.77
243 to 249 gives 0.18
